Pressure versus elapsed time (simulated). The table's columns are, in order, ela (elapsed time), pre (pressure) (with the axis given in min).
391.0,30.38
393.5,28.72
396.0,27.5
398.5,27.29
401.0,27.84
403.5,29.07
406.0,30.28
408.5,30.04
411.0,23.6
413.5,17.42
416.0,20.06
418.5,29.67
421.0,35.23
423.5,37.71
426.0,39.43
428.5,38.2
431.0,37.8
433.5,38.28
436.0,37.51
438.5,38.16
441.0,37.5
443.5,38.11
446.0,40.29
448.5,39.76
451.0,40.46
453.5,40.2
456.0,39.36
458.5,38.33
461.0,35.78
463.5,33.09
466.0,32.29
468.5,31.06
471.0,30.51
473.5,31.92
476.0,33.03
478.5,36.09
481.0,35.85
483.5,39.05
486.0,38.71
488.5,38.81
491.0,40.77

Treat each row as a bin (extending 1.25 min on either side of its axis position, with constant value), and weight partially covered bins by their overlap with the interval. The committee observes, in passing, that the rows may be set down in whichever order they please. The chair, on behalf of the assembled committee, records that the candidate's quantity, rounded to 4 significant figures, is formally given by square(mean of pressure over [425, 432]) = 1480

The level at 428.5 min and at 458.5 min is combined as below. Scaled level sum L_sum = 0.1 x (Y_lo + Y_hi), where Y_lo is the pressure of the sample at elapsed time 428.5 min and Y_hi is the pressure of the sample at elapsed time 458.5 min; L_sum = 7.7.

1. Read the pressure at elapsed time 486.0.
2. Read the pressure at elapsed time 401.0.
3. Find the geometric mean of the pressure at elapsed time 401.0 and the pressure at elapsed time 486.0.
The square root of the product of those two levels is 32.8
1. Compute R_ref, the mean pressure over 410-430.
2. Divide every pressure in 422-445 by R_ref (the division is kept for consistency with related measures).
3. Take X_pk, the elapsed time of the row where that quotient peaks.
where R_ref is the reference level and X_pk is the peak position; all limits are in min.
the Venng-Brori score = 426.0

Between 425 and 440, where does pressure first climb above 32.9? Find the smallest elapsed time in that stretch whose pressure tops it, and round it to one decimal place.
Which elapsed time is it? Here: 426.0 min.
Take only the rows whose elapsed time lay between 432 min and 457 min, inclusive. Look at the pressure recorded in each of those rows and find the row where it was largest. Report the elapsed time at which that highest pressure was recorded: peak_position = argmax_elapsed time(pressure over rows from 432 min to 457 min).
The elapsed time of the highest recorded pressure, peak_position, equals 451.0 min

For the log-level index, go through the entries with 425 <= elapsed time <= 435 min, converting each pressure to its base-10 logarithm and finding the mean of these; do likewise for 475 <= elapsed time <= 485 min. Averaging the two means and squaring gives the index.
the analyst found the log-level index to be 2.5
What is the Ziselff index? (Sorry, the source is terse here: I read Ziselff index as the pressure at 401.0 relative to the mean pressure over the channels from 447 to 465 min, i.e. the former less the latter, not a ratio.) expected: -10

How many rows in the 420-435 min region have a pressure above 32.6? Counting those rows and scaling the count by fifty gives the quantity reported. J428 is 300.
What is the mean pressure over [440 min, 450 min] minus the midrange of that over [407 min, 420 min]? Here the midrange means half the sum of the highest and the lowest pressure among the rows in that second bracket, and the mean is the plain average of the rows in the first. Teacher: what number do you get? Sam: 15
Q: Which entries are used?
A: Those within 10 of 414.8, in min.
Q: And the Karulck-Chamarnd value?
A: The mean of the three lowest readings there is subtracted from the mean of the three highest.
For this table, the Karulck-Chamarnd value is 14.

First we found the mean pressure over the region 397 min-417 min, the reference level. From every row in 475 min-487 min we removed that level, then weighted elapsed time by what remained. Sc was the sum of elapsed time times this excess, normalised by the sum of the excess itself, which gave 481.7 min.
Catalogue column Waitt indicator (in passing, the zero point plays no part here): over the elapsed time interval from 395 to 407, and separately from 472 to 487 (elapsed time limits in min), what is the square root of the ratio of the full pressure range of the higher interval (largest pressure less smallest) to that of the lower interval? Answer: 1.5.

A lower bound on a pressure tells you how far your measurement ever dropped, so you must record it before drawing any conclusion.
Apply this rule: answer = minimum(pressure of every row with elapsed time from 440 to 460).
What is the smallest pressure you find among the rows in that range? 37.5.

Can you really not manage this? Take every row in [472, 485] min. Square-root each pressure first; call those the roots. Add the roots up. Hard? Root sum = 29.6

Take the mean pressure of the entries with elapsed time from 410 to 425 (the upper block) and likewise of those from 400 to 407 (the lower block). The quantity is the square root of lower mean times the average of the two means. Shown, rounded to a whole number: 29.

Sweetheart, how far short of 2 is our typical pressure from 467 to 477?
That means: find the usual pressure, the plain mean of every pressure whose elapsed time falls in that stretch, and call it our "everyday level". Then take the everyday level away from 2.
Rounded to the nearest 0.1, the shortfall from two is -29.6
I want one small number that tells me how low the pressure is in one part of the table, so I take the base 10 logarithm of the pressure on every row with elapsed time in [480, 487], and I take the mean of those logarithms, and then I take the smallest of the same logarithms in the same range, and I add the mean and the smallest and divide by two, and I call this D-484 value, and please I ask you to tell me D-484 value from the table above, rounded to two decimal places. 1.57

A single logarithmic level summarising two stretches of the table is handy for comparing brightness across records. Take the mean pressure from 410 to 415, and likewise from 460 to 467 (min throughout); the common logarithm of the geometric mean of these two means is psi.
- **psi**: 1.42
